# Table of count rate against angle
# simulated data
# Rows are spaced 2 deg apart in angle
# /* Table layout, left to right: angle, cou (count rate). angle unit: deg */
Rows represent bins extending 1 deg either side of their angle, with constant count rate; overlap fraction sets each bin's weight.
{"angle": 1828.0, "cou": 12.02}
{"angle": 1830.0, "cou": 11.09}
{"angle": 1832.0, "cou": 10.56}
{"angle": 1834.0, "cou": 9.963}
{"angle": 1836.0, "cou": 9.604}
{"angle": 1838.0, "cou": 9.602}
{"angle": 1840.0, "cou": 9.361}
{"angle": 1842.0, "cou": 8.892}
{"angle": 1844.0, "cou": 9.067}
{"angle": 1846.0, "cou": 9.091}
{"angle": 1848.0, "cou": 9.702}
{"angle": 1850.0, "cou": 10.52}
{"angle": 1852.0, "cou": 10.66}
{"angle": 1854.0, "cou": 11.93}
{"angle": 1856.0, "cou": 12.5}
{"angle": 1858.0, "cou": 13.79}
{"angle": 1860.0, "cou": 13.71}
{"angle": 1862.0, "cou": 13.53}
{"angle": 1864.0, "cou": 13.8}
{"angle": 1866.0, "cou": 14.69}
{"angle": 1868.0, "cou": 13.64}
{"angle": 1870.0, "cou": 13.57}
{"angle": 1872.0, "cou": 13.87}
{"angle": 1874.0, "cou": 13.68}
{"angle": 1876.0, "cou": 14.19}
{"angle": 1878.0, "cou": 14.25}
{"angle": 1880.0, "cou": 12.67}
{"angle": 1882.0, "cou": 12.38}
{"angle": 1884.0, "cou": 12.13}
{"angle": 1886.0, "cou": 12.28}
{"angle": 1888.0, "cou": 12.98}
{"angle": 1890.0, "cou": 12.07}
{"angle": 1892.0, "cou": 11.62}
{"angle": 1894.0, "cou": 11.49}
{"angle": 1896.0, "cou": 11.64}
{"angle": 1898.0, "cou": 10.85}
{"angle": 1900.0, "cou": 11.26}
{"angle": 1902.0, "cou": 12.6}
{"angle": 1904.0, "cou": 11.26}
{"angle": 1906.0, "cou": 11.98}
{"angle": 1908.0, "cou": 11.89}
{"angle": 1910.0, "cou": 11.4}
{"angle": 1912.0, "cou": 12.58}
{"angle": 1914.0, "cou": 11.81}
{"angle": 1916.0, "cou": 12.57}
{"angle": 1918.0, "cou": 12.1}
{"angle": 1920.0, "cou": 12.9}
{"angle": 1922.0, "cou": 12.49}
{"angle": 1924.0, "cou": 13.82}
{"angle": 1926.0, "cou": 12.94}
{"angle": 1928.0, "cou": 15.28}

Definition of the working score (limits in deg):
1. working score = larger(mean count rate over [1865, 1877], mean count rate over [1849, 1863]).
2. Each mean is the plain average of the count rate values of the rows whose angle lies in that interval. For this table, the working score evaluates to 13.9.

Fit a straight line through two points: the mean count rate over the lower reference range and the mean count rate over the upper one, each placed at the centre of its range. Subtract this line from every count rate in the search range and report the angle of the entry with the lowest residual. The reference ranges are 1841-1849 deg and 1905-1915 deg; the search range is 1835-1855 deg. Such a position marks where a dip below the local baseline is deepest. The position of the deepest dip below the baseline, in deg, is 1842.0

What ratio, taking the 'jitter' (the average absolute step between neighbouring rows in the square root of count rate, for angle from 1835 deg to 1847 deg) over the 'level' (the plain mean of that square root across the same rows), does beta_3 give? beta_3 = 0.010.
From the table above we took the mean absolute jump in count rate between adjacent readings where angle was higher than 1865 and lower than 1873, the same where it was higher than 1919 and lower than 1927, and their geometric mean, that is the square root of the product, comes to 0.64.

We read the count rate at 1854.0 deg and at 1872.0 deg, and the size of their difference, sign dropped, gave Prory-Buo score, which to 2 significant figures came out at 1.9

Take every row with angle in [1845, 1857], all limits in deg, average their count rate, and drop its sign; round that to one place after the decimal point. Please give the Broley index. 10.7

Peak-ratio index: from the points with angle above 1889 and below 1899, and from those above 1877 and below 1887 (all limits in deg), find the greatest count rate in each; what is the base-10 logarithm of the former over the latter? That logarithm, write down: -0.072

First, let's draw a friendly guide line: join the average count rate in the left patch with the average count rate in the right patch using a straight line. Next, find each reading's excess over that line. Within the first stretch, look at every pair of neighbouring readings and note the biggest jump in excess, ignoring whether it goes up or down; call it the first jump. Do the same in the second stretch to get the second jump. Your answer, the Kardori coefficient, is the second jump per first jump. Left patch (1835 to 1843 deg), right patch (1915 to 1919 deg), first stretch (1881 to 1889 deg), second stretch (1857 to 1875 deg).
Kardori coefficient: 1.81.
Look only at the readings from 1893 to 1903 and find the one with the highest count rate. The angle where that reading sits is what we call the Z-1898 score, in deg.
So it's 1902.0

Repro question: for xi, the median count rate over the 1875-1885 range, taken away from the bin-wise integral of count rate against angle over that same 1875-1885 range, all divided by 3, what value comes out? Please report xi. 39.5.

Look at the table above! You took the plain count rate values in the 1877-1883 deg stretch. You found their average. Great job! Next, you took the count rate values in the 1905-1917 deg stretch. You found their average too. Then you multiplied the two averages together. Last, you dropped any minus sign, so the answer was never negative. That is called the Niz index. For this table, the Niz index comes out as 158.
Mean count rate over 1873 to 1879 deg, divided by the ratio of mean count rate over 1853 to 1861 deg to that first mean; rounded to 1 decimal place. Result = 15.2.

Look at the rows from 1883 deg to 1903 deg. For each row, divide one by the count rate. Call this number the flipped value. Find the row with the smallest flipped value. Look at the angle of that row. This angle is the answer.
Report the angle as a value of 1888.0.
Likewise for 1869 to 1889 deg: 1878.0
